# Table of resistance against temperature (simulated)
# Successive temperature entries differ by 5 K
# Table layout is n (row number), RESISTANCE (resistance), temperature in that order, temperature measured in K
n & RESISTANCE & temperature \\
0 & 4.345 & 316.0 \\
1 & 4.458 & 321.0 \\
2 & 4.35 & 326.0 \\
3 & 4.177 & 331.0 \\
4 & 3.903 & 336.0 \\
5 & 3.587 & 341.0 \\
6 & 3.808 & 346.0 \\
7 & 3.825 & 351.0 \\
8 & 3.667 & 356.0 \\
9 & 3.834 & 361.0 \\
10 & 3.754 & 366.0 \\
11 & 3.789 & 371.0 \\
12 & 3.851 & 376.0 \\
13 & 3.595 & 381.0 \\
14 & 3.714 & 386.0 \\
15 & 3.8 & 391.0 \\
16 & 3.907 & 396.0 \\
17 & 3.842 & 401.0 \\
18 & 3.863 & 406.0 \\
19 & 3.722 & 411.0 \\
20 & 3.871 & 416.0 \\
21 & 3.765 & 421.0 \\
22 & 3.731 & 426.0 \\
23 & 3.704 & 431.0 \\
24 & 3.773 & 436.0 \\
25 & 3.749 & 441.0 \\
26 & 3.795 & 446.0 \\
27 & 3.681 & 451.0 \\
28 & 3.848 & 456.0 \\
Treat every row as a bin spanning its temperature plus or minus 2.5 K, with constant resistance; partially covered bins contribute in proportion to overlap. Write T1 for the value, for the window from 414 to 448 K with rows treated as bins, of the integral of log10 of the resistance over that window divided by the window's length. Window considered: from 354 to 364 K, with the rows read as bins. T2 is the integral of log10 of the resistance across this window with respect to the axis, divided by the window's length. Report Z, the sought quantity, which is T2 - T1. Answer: -0.002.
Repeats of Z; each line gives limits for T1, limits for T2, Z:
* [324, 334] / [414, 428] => -0.049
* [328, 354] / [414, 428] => -0.008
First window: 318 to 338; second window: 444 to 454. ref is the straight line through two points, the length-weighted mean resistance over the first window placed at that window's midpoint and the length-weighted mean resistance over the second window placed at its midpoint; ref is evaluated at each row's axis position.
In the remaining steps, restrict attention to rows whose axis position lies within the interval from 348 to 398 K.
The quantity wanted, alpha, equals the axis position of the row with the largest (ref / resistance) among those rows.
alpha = 356.0 K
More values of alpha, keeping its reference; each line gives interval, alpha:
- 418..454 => 431.0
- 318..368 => 341.0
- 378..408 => 381.0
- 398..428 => 411.0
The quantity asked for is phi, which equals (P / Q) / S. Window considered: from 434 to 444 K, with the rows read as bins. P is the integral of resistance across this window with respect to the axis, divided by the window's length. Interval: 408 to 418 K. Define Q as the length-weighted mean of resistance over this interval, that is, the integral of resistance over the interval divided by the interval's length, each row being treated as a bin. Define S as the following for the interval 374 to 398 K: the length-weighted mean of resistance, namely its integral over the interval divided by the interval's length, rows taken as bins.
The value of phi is 0.263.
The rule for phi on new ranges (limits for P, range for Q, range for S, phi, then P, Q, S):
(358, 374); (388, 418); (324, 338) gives 0.239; 3.79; 3.832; 4.14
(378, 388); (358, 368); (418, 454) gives 0.258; 3.66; 3.790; 3.75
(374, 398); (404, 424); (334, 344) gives 0.265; 3.77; 3.802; 3.74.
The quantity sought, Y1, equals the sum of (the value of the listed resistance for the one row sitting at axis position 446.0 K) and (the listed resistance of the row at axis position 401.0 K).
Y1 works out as 7.64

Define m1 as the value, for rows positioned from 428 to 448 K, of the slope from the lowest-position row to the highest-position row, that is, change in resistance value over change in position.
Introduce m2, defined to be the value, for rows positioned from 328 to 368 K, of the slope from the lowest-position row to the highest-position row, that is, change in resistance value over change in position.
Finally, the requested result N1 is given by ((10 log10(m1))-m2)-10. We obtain -32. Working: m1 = 0.0061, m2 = -0.012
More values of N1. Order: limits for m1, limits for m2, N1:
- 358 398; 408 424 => -37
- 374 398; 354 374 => -36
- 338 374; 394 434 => -32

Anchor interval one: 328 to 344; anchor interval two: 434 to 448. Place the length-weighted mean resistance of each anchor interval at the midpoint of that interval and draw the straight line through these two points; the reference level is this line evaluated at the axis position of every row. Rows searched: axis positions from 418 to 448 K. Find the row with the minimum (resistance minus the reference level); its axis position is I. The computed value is 431.0 K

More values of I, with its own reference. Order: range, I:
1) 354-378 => 356.0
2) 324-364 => 341.0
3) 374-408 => 381.0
